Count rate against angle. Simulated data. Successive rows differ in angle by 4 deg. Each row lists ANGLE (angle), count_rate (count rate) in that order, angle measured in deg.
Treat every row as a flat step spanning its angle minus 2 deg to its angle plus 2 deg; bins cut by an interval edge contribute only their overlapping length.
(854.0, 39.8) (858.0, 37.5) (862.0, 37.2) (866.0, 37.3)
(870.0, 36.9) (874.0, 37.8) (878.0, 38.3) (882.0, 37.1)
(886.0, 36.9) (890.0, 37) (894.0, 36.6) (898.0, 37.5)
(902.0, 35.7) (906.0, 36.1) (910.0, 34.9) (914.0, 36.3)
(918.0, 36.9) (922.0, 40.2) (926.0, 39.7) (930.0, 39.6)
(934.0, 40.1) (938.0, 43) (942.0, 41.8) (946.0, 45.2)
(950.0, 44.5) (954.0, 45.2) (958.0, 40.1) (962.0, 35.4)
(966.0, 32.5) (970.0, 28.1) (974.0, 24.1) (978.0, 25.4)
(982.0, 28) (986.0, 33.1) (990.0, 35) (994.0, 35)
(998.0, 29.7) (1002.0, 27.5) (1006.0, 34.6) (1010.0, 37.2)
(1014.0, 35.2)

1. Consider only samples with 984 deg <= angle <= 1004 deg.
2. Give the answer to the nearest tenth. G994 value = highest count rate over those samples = 35.0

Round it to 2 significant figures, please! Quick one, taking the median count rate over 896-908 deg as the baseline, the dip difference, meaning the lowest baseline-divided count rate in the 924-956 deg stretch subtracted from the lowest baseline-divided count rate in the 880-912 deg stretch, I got -0.13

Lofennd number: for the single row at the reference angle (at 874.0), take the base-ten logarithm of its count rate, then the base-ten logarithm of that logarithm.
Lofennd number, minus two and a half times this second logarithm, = -0.495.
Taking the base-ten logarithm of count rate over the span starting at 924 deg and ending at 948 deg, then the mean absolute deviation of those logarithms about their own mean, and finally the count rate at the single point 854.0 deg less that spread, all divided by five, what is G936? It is 7.956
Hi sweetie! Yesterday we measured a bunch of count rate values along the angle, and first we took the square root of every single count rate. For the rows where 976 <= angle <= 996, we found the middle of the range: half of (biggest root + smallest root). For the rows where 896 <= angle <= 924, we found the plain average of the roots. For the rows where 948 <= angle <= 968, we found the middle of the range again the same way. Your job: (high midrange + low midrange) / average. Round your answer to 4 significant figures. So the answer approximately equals 1.927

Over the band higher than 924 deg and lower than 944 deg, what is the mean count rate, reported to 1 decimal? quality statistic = 40.8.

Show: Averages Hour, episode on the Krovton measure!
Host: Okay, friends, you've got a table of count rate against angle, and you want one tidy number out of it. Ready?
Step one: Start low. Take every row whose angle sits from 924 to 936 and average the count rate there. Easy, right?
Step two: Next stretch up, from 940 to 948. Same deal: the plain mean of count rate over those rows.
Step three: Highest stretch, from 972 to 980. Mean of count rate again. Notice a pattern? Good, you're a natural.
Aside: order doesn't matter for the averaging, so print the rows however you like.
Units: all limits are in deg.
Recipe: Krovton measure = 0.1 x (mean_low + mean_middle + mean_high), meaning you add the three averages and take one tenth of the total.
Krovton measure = 10.8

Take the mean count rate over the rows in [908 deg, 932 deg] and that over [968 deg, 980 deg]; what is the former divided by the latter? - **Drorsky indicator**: 1.47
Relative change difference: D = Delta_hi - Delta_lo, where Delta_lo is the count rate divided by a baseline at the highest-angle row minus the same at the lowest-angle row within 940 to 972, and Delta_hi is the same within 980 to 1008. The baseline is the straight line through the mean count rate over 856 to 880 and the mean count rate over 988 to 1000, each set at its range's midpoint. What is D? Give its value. 0.59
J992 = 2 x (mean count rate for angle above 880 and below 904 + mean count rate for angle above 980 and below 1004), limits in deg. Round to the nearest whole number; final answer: 136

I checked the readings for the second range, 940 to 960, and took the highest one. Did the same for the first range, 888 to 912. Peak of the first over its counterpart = 0.83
